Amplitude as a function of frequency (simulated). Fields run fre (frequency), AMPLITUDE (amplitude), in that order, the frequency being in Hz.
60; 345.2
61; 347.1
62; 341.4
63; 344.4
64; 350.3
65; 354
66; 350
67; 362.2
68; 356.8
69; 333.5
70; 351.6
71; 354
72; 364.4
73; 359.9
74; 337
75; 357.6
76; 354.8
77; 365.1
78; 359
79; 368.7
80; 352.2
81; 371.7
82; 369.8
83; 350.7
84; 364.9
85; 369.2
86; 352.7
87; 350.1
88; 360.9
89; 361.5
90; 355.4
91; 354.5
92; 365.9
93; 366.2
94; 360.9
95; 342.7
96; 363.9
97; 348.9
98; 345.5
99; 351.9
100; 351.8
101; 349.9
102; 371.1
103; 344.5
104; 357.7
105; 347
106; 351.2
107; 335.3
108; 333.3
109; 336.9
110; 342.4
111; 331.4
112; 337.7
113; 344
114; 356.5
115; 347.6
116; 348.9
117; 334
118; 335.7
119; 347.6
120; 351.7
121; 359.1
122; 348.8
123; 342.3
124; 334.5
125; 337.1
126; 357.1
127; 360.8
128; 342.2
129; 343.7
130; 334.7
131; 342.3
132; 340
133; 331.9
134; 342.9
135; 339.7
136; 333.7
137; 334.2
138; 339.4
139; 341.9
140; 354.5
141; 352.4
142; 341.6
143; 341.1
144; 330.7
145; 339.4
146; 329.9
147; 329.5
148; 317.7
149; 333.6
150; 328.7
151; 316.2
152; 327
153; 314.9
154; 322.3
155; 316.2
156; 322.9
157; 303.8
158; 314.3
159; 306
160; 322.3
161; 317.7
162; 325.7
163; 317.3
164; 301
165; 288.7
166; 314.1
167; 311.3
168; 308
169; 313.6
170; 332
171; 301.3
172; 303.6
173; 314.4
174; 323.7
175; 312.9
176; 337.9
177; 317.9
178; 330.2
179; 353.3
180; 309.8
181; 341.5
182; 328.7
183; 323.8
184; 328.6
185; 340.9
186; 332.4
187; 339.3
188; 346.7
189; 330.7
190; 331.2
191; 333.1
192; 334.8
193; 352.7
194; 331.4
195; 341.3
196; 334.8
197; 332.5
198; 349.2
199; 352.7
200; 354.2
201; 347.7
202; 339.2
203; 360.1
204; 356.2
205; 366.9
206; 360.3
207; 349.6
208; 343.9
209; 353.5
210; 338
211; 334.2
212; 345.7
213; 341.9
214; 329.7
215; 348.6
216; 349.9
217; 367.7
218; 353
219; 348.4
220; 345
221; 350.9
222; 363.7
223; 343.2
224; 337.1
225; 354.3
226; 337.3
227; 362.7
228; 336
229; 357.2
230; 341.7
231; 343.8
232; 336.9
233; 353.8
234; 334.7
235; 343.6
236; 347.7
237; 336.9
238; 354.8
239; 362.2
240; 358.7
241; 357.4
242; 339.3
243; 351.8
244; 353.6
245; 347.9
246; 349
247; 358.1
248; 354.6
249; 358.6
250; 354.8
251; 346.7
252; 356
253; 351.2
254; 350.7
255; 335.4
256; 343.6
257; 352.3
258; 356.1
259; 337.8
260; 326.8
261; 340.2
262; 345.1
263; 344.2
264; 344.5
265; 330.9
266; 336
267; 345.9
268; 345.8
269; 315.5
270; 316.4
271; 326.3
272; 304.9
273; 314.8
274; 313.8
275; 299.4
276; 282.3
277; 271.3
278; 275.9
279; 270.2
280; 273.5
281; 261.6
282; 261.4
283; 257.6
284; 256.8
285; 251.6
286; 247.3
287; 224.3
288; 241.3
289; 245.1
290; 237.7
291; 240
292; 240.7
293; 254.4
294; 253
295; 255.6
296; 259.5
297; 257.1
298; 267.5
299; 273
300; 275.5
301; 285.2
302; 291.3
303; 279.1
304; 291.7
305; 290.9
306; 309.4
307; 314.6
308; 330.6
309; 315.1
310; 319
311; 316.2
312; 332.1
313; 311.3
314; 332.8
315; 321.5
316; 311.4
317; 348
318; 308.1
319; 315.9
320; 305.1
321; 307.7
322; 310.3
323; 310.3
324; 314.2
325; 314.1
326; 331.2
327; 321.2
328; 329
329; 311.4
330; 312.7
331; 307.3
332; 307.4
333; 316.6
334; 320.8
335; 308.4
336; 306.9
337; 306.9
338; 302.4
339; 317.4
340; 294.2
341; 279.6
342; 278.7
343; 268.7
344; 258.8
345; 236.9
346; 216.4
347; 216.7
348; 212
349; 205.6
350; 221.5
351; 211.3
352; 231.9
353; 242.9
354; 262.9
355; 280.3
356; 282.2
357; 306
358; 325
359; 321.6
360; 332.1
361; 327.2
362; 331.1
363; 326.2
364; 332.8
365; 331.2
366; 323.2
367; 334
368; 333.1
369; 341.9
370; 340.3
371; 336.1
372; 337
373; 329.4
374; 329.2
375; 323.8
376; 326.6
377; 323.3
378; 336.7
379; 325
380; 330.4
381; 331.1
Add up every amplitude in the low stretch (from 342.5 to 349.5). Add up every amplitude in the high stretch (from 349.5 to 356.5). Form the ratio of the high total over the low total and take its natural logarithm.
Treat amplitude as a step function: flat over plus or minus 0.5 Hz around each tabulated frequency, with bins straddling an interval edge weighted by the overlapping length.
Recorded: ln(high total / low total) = 0.070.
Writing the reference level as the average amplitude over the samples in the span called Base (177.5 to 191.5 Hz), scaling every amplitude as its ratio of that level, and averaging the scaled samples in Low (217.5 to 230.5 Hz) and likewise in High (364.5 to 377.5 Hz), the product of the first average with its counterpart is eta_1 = 1.04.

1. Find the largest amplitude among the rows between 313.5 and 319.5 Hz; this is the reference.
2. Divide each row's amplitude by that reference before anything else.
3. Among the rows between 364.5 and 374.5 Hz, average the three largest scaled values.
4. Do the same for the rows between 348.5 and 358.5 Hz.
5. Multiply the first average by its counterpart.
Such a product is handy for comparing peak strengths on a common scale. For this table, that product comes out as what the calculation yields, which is 0.85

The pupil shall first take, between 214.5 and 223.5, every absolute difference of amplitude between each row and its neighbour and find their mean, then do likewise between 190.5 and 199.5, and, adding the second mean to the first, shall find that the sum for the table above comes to 20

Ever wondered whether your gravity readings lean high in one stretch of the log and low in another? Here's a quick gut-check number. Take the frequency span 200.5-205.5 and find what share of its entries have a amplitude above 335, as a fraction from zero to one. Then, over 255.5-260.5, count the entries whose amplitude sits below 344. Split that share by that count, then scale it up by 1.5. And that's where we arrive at 0.50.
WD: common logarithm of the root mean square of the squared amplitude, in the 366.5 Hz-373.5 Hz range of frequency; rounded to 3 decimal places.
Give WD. 5.053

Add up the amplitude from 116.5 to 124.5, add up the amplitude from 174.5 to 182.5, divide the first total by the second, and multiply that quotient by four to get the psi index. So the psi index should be 4.18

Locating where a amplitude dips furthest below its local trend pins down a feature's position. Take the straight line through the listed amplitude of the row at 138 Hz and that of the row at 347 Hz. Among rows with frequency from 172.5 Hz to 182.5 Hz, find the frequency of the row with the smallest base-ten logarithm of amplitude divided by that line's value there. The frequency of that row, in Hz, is 180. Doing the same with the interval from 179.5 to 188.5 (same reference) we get 180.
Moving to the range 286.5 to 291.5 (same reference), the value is 287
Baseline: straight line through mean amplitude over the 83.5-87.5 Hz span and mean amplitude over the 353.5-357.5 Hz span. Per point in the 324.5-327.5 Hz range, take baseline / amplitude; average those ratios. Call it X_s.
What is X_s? 0.90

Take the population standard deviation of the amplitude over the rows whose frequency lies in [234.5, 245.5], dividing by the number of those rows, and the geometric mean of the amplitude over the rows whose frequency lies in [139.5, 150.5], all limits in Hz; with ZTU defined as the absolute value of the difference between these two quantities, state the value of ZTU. 328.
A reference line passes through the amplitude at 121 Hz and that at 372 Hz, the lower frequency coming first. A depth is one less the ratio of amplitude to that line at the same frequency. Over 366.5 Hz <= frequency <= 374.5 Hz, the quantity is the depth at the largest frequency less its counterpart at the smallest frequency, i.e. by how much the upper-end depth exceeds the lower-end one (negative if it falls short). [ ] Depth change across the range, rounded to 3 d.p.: 0.012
